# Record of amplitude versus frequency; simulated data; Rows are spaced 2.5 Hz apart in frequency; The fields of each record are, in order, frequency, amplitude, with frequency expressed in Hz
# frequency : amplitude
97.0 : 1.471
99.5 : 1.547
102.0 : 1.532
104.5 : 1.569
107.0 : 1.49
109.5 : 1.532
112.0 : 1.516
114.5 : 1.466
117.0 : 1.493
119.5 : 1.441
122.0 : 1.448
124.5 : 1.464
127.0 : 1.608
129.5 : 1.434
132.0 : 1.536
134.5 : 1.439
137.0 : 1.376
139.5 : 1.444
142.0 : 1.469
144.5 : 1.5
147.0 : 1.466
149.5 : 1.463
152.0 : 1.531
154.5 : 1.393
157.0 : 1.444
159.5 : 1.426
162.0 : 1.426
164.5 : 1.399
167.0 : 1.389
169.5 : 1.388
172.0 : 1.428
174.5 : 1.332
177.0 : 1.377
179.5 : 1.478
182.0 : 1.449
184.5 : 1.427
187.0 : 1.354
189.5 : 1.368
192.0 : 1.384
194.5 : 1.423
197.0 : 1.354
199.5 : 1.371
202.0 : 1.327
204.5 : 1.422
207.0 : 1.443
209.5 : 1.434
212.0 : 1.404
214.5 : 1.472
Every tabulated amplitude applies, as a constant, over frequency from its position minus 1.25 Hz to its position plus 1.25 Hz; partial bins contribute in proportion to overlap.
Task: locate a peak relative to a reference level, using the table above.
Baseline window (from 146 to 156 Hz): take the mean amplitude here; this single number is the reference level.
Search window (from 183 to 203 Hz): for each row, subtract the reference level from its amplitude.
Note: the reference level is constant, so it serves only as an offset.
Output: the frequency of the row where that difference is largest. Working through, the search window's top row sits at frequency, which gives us 184.5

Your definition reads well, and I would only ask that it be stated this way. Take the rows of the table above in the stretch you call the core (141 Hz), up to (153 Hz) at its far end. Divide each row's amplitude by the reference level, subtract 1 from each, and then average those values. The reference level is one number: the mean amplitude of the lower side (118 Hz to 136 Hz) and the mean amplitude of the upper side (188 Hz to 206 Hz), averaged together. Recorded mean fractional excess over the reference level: 0.04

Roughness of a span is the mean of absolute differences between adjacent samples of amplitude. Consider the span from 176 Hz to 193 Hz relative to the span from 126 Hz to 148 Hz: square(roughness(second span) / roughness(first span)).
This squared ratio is 0.3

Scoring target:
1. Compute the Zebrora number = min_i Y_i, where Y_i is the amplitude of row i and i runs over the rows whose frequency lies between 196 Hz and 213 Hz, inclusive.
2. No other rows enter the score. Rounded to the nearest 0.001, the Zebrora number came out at 1.327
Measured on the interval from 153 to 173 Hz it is 1.388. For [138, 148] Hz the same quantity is 1.444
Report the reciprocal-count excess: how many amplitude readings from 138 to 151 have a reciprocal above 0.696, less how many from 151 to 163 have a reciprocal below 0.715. -4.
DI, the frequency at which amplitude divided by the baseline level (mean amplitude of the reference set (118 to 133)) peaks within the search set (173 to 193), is 179.5 Hz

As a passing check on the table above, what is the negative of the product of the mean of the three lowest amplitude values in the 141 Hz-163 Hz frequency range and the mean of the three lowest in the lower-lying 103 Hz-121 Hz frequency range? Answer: -2.07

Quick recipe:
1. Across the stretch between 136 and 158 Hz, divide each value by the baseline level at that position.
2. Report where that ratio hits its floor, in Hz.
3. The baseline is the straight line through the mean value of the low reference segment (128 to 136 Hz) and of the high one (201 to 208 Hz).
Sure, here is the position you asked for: 137.0 Hz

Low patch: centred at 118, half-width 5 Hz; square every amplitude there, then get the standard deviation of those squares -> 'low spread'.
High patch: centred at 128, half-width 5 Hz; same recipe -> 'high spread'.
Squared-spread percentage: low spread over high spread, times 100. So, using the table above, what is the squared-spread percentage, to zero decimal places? 29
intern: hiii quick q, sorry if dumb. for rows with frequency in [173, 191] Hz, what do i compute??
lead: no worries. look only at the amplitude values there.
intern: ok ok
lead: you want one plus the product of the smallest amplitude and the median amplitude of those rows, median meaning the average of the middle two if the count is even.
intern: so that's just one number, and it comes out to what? 2.83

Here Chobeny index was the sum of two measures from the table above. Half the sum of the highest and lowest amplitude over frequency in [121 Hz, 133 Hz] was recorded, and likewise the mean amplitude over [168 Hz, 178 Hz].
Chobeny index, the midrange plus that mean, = 2.90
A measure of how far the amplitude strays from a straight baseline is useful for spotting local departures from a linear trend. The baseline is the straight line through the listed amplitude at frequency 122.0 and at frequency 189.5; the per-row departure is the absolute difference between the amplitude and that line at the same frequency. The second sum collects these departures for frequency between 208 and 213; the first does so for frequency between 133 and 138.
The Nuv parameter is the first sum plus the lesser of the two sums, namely 0.12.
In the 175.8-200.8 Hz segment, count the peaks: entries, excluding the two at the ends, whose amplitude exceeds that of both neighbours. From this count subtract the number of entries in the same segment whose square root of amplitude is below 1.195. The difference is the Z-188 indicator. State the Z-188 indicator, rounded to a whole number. -6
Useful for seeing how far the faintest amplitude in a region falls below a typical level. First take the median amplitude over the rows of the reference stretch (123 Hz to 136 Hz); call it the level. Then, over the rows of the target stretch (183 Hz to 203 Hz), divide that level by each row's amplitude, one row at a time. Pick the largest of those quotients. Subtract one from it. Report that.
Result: 0.10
